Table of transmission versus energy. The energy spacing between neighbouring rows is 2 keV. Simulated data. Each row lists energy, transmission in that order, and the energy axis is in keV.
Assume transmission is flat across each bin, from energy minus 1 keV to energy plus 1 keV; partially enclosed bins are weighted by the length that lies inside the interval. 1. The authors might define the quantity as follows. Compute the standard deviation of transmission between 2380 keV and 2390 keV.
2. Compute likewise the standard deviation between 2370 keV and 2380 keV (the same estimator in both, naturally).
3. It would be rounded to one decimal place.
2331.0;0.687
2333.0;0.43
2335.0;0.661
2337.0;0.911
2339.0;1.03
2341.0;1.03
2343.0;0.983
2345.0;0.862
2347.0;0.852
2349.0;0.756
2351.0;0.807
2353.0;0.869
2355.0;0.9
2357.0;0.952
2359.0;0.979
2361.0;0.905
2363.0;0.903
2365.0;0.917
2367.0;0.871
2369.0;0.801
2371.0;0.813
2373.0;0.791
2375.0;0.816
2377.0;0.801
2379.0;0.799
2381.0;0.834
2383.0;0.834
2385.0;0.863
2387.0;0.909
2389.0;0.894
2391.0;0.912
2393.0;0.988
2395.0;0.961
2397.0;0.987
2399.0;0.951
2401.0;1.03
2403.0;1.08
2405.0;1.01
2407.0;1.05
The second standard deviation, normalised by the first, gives 0.3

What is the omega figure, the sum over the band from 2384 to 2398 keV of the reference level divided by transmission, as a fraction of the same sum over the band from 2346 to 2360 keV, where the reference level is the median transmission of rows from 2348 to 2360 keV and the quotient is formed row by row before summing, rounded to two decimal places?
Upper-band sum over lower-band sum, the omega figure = 0.93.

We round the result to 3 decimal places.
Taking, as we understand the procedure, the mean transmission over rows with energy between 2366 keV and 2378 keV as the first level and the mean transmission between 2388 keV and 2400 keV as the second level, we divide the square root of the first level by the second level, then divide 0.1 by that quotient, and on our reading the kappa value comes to 0.105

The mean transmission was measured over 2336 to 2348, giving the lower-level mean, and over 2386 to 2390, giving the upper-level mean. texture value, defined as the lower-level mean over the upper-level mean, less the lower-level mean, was 0.10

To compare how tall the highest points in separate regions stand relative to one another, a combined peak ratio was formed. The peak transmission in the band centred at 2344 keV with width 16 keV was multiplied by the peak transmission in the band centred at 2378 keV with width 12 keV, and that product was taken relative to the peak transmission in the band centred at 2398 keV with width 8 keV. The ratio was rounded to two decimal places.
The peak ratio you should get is 0.83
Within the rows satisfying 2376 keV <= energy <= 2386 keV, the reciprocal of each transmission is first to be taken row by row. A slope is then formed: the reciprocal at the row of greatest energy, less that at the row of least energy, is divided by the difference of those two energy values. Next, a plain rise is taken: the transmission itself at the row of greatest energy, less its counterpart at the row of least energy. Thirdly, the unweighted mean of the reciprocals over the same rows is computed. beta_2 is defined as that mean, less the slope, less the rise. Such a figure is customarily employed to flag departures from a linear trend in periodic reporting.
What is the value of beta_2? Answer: 1.16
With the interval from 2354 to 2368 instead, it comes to 1.12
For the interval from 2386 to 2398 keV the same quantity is 0.99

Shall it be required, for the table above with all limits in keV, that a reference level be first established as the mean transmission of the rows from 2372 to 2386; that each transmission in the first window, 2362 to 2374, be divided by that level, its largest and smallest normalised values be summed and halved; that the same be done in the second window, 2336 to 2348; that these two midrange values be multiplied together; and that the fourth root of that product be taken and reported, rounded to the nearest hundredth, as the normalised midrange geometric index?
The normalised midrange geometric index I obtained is 1.05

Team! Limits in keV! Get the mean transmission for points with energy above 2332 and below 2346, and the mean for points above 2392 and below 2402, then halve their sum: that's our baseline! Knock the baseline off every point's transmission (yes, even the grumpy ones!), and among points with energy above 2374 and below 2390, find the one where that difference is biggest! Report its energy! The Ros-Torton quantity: 2387.0 keV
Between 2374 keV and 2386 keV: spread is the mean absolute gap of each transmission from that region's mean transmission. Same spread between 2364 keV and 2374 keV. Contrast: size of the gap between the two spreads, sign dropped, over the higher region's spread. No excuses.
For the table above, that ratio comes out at 1.3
